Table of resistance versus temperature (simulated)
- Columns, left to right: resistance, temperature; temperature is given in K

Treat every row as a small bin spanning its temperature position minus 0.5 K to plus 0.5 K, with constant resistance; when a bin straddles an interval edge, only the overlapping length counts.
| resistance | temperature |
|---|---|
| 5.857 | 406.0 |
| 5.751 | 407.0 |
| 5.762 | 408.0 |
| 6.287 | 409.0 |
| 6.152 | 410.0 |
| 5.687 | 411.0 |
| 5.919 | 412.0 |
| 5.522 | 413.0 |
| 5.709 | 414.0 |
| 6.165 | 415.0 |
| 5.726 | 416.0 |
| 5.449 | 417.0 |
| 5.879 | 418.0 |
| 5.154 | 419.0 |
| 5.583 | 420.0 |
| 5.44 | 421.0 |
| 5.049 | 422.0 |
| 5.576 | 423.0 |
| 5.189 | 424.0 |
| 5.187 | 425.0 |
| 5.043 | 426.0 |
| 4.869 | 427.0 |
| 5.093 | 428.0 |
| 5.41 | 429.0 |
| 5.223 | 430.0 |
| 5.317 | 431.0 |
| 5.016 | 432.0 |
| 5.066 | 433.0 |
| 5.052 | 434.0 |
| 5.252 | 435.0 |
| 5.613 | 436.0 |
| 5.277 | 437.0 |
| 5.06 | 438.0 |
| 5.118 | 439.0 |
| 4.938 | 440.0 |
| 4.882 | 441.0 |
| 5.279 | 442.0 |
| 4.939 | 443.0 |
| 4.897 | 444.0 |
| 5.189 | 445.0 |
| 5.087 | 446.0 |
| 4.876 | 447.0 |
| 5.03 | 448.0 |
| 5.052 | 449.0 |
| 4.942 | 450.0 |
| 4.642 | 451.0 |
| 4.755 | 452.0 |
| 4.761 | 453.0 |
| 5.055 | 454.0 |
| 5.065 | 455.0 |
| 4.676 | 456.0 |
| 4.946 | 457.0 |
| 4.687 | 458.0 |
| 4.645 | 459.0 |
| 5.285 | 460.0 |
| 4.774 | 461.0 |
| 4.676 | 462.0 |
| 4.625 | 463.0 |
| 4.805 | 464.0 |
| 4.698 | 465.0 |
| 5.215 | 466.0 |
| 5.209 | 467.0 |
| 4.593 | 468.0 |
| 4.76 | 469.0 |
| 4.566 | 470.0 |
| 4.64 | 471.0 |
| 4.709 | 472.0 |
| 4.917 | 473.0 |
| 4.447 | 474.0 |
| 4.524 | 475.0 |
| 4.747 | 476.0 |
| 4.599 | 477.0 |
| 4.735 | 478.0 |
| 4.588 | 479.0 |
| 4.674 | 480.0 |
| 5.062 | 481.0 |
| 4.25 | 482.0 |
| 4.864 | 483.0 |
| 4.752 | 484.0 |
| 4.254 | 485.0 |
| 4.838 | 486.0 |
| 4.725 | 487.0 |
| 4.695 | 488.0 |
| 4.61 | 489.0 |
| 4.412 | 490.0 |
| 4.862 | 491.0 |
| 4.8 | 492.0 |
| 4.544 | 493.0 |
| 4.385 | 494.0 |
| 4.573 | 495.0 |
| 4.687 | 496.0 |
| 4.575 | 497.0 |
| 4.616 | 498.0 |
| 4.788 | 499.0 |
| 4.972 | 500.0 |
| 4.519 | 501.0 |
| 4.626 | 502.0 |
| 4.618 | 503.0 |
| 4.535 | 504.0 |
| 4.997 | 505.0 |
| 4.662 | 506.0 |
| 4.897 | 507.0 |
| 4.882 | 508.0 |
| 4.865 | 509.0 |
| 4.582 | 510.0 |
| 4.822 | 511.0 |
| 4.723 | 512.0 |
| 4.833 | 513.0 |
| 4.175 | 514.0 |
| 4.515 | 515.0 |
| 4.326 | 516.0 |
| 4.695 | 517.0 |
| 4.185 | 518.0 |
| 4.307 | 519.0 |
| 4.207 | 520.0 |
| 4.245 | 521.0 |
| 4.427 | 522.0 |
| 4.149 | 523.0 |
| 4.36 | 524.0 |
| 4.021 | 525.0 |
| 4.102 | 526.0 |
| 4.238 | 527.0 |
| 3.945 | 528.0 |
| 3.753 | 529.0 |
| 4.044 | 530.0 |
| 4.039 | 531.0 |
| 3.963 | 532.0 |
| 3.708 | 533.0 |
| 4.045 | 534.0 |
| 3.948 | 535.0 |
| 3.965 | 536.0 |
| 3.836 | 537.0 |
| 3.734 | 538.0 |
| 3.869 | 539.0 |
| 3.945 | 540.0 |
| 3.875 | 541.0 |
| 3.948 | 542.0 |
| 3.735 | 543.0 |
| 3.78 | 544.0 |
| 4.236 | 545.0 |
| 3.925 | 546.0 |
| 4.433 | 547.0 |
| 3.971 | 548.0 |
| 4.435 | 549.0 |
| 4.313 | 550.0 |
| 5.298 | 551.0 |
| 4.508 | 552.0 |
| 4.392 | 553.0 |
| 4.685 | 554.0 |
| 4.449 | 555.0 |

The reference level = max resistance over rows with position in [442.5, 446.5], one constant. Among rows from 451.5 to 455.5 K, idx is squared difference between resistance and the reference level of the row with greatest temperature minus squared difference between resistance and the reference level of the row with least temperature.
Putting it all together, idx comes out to -0.17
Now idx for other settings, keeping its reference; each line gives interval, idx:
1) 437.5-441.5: 0.08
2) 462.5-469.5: -0.13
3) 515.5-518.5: 0.26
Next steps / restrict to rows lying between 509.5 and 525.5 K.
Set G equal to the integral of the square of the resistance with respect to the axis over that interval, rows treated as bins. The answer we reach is 312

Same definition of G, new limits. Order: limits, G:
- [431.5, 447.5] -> 416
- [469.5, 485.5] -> 346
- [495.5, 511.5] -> 358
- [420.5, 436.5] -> 435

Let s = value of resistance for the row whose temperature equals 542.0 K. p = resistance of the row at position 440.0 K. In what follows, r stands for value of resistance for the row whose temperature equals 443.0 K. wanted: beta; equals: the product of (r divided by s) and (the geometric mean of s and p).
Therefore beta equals 5.5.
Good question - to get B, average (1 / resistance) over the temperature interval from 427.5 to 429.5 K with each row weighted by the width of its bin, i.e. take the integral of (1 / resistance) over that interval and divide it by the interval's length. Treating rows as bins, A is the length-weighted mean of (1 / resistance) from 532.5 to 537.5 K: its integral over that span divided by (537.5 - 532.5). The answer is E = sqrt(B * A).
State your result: 0.221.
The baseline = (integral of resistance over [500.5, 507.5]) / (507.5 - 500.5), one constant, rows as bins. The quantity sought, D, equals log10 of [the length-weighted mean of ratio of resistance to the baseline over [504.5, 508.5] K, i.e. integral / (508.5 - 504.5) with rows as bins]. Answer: 0.015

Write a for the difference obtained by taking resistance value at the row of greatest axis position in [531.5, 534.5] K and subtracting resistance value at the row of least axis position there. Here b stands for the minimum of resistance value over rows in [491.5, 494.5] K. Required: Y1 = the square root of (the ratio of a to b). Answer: 0.14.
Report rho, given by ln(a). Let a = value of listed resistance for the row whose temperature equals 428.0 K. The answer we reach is 1.63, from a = 5.093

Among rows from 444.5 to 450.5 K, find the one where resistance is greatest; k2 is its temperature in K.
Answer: 445.0 K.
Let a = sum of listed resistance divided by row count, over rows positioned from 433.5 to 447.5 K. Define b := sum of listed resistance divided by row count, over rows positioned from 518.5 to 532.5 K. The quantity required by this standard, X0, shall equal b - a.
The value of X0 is -0.98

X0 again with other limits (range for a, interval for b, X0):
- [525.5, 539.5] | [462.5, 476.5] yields 0.80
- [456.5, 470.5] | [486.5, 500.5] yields -0.16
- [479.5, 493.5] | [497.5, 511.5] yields 0.07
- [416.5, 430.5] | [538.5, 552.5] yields -1.13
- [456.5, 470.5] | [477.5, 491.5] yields -0.15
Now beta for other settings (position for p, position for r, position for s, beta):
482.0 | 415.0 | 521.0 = 6.2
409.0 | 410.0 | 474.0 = 7.3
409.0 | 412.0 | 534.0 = 7.4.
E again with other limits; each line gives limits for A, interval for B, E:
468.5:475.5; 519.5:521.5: 0.226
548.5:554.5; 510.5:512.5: 0.214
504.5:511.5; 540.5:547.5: 0.229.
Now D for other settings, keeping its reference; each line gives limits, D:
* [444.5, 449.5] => 0.032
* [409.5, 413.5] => 0.093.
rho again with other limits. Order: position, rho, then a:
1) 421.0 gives 1.69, 5.44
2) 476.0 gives 1.56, 4.747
